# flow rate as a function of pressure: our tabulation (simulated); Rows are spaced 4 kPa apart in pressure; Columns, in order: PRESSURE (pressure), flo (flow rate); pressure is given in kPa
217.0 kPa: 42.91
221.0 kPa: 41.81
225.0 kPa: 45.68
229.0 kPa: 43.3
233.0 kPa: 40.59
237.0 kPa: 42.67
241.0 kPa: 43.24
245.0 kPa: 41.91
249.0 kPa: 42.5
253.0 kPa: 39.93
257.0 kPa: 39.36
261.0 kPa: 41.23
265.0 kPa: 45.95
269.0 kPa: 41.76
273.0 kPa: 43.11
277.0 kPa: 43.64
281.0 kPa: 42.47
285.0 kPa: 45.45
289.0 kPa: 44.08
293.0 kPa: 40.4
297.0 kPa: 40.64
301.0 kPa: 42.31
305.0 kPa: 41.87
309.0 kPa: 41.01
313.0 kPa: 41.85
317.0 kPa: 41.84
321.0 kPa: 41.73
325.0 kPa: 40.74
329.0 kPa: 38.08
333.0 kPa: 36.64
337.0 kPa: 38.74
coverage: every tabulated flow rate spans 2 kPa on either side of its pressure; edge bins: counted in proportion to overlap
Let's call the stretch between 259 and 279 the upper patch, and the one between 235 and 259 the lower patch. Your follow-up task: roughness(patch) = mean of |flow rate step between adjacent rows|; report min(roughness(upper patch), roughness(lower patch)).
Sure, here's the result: 1.1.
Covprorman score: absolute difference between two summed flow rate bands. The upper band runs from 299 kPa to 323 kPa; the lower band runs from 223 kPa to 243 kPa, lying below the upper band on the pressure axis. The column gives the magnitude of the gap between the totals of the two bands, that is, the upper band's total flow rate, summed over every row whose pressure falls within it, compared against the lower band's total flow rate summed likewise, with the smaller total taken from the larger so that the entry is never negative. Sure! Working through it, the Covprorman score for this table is 35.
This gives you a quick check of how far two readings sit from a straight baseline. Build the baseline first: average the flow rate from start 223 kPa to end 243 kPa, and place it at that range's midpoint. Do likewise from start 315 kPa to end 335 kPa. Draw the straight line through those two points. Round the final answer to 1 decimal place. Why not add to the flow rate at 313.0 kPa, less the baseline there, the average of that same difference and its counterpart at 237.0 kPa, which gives 2.3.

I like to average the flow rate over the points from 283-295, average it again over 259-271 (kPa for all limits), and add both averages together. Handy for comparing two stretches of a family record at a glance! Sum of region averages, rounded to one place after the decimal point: 86.3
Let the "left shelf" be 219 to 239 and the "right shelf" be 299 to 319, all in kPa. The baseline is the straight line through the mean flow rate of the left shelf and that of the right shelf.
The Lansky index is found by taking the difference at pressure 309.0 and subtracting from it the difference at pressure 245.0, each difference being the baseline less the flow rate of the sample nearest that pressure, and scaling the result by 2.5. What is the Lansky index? 0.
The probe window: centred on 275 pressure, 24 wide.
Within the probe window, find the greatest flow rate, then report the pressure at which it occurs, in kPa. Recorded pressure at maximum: 265.0 kPa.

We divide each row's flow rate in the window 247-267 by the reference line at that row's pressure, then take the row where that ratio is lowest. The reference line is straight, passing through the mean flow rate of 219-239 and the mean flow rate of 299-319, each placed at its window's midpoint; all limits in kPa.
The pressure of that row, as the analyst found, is 257.0 kPa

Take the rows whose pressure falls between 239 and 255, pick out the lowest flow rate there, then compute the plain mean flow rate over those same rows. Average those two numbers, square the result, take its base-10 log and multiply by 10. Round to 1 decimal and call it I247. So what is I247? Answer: 32.2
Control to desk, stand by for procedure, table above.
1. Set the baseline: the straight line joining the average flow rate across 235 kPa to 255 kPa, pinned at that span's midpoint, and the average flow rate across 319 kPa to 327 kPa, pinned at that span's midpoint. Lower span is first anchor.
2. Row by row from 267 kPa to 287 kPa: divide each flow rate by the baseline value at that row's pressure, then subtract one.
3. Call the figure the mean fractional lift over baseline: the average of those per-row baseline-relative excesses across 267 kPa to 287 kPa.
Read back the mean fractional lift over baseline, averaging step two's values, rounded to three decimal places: 0.038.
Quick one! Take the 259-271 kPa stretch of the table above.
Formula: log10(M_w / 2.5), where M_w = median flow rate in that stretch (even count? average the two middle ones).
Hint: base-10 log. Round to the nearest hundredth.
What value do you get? 1.22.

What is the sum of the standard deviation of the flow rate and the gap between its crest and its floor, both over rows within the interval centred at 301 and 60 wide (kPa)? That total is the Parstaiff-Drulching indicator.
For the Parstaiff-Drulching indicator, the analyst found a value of 9.1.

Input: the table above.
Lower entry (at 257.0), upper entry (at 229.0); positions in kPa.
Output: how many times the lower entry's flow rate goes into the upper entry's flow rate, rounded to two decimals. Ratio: 1.10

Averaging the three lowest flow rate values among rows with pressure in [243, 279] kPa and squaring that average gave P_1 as 1614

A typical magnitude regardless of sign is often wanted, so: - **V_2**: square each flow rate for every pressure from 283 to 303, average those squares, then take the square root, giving 42.6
